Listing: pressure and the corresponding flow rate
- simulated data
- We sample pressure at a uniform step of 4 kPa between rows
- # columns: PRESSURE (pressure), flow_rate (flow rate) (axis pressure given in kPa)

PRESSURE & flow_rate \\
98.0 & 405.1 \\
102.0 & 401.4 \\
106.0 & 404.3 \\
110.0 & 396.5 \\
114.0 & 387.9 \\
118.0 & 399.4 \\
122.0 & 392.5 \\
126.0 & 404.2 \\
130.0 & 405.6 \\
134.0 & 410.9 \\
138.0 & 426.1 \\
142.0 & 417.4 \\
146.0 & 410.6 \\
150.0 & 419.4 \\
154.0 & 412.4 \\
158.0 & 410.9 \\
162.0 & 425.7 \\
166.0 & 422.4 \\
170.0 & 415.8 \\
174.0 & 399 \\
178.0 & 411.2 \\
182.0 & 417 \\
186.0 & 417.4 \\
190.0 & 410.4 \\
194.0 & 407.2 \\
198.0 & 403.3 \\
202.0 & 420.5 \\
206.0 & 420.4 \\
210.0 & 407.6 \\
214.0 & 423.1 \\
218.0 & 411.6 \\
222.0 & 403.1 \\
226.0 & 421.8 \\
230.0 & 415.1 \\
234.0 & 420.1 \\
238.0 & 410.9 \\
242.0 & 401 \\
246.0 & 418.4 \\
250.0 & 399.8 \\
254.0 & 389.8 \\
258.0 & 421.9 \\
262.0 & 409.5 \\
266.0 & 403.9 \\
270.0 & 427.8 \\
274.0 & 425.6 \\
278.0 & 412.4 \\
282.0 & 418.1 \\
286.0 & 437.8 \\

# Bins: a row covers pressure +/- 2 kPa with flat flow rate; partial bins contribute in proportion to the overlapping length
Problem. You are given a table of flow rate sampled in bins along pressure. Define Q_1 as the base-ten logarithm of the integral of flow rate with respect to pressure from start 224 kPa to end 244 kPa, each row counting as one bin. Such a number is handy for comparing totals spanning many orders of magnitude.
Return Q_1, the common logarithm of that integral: 3.92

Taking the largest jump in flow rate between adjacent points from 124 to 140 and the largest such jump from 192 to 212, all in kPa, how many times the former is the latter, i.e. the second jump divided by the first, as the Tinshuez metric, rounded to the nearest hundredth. 1.13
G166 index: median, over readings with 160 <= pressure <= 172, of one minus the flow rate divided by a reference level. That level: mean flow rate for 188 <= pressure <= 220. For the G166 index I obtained -0.023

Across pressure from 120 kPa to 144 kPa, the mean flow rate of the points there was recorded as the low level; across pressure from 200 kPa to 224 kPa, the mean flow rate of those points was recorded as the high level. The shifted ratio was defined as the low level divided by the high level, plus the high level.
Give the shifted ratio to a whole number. 415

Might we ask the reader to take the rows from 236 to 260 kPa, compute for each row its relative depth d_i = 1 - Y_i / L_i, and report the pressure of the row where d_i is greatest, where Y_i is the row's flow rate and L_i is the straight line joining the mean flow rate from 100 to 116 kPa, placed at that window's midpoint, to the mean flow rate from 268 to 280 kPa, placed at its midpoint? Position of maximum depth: 254.0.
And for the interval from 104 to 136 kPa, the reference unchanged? 114.0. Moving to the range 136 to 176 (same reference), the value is 174.0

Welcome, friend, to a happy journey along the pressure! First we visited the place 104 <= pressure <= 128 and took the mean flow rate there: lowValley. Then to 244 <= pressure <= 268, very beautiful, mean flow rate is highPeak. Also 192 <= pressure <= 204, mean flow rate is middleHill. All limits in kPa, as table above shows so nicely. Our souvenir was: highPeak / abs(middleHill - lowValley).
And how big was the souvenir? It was 32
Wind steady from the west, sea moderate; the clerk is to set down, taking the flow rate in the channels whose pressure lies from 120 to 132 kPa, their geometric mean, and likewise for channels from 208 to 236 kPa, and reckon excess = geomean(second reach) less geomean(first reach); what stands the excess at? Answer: 14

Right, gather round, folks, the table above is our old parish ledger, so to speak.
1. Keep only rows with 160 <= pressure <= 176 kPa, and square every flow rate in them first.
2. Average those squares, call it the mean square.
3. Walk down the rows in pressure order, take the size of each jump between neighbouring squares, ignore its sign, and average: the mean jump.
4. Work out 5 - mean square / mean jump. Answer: -19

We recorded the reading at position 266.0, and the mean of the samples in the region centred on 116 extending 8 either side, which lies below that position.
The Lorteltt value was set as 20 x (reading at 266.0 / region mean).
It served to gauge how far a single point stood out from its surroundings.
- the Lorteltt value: 20.5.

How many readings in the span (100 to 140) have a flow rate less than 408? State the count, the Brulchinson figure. 8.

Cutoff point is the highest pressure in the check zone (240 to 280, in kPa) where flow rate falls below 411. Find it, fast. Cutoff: 266.0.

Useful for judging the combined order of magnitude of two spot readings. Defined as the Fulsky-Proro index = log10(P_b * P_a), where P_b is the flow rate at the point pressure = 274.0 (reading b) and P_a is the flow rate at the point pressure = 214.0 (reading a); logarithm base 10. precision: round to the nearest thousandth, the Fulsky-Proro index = 5.255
